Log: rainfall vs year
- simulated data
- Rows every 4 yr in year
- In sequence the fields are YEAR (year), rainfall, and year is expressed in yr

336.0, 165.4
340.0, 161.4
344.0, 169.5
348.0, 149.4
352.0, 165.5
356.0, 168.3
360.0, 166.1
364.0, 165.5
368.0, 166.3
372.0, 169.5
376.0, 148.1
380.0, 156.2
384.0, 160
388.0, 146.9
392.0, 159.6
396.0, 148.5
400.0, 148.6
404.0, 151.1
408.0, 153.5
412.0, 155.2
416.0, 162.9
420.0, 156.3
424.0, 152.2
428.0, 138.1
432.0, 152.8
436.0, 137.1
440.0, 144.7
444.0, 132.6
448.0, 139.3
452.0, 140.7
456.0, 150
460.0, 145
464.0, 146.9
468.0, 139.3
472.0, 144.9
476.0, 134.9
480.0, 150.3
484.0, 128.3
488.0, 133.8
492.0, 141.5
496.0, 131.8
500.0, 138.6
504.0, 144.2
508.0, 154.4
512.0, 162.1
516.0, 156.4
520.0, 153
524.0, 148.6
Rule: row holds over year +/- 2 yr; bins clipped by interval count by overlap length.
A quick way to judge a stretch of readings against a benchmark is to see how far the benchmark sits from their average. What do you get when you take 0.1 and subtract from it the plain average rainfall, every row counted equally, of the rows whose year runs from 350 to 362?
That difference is -167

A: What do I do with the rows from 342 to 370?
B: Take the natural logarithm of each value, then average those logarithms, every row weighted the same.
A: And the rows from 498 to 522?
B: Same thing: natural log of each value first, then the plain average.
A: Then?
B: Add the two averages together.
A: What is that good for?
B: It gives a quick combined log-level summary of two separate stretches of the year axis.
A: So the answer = 10.1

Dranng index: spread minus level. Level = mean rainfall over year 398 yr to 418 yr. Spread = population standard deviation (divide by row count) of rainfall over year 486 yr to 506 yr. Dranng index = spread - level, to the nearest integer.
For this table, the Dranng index -150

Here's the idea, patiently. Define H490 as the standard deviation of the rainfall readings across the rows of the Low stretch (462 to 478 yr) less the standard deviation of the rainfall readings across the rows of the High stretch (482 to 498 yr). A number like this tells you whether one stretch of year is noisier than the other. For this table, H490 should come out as -0.1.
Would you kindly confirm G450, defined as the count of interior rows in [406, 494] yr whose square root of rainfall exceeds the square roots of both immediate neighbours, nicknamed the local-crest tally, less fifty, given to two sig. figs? -43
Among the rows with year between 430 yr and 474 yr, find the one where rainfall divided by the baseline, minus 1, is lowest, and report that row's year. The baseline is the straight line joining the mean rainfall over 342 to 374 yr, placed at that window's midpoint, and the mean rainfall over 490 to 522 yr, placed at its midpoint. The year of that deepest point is 444.0 yr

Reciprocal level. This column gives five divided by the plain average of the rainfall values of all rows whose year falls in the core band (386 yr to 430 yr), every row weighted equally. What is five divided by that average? 0.033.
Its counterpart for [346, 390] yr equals 0.031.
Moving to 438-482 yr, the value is 0.035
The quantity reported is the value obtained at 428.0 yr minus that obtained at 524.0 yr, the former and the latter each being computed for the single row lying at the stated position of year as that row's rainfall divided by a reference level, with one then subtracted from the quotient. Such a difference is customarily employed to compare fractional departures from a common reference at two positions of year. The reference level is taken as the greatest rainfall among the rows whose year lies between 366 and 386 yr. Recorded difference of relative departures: -0.062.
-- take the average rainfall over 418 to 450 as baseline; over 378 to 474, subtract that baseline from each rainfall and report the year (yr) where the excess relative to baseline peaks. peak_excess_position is 416.0 yr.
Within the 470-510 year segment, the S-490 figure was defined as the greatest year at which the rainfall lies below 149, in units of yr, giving 504.0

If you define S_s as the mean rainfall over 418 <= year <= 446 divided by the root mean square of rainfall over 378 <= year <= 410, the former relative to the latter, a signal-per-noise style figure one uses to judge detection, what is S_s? 0.95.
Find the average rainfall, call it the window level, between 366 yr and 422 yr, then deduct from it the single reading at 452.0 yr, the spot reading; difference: 15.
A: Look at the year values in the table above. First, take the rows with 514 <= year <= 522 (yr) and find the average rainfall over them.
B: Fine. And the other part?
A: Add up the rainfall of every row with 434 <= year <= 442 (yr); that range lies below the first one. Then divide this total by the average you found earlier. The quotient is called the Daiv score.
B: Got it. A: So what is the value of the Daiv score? 1.82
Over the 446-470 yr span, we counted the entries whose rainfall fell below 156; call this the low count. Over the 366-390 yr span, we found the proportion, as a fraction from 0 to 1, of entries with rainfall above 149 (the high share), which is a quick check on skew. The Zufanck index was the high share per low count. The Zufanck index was 0.111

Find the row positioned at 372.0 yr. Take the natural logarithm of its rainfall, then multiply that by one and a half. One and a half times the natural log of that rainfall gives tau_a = 7.70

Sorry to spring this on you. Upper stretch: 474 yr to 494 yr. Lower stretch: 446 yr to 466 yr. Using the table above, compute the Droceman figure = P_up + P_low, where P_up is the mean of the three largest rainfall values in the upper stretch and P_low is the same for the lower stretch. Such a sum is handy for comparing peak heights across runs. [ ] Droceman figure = 290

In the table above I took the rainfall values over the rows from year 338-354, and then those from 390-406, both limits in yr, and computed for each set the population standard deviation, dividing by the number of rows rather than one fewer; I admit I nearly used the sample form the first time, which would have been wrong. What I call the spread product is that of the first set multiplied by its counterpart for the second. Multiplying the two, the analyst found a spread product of 34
